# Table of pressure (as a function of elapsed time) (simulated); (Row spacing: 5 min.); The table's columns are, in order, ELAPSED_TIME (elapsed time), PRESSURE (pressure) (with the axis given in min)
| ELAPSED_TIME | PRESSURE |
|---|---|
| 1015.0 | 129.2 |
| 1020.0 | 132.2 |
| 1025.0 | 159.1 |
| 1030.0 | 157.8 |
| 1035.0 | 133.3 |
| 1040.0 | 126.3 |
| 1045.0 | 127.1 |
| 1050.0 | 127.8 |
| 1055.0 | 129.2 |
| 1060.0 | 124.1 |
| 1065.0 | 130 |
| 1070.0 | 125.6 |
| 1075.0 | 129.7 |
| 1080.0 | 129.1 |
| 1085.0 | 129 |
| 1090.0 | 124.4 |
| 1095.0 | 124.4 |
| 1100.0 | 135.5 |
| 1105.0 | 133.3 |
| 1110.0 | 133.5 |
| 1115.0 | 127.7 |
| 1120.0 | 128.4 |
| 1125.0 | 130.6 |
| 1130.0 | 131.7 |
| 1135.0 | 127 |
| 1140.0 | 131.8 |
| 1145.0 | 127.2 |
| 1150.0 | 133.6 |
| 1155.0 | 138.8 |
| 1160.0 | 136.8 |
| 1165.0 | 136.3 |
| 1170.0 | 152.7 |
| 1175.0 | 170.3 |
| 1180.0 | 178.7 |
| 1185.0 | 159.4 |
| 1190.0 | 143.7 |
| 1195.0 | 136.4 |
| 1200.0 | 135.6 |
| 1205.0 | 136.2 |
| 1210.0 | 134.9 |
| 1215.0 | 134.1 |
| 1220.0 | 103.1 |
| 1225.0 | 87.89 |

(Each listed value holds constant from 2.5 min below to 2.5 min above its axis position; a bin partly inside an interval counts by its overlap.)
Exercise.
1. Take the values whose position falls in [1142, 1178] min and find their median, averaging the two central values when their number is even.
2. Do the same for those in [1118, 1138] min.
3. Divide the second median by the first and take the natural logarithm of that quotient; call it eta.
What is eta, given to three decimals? -0.055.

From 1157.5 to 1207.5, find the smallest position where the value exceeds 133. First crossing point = 1160.0 min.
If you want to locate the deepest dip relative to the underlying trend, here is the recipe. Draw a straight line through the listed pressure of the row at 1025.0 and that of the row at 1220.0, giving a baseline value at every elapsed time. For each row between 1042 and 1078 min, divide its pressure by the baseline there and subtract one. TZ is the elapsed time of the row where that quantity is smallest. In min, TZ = 1045.0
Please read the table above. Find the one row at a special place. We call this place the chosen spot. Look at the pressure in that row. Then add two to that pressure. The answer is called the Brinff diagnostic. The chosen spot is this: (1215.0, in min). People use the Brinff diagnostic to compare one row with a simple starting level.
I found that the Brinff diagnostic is 136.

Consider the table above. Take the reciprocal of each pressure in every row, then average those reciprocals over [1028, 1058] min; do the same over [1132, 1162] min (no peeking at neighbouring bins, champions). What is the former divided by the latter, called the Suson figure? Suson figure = 1.00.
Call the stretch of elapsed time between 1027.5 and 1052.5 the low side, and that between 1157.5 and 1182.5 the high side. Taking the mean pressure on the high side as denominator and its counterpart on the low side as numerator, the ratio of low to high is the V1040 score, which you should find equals 0.868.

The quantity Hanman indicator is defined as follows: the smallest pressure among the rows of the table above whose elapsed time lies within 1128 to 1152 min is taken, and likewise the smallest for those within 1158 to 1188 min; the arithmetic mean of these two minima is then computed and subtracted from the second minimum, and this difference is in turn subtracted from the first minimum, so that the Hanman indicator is 122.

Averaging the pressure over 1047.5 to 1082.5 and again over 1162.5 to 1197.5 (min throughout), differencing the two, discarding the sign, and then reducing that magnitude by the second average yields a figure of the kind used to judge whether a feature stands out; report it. -128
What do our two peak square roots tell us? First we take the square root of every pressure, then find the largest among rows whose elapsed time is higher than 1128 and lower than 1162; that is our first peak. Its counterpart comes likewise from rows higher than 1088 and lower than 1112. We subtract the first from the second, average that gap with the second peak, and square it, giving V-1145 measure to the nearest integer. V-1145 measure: 33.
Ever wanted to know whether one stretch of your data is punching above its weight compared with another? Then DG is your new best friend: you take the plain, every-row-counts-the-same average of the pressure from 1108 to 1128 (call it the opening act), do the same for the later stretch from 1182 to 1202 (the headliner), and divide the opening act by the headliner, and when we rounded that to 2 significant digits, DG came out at 0.90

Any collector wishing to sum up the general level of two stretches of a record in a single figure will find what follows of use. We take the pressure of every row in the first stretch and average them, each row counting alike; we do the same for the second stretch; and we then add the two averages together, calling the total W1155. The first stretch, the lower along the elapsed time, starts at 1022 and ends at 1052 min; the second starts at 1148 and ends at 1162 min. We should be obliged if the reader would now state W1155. 275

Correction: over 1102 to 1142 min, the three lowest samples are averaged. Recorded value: 128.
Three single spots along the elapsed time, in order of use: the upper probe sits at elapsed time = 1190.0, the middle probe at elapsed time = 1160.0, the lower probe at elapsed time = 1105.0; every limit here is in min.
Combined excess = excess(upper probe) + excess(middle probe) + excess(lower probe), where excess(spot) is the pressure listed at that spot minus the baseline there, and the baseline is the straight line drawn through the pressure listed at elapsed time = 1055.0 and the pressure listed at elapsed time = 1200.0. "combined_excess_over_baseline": 13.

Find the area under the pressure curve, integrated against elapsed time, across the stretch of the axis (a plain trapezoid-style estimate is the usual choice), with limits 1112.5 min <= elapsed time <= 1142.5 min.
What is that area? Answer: 3886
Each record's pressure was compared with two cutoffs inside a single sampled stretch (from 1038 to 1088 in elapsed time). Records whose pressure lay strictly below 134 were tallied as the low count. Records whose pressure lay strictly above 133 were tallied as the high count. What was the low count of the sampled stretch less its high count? 10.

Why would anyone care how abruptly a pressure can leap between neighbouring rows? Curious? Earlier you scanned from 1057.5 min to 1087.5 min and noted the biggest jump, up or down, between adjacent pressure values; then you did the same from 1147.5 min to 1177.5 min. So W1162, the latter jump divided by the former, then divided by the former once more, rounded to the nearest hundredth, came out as 0.51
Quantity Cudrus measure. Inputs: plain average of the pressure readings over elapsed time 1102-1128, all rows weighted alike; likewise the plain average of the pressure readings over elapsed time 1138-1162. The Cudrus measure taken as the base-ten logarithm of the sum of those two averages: 2.42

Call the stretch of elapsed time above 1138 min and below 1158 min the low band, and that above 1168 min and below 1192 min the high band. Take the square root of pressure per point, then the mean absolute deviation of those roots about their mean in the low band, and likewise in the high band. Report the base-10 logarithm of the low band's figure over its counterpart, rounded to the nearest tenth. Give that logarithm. -0.5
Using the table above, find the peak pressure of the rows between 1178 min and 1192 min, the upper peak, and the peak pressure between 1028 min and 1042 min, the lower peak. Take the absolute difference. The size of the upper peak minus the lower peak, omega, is 21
